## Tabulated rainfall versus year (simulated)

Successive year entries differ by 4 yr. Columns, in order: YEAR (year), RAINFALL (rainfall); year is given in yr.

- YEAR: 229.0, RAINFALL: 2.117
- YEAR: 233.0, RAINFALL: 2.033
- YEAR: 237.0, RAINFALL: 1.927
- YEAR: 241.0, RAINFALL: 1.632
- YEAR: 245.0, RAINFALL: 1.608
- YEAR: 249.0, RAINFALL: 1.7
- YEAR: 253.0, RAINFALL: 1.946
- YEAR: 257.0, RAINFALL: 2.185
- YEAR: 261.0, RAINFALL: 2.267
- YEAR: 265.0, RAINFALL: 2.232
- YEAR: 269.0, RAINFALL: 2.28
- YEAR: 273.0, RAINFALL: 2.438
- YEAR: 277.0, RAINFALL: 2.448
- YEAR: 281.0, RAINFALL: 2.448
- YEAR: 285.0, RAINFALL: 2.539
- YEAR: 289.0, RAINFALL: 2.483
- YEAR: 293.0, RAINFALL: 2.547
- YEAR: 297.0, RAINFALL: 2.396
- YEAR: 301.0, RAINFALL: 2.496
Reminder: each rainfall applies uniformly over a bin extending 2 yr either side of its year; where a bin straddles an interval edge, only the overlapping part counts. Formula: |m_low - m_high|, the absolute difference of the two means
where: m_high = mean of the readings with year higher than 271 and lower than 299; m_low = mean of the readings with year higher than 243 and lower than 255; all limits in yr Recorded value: 0.72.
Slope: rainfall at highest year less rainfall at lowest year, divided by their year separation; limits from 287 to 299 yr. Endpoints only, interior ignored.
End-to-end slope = -0.011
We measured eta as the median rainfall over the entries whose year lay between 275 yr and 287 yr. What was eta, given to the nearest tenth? 2.4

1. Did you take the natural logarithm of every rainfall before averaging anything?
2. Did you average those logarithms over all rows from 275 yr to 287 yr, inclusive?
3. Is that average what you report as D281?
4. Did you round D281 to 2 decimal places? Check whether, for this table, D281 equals 0.91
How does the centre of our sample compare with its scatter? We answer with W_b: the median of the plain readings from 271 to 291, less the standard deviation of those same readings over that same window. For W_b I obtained 2.41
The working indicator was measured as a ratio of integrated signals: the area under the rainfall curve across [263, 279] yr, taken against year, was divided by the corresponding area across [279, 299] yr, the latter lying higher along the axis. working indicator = 0.76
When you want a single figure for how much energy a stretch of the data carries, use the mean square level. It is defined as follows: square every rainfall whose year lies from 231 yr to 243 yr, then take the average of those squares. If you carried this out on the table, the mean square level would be 3.5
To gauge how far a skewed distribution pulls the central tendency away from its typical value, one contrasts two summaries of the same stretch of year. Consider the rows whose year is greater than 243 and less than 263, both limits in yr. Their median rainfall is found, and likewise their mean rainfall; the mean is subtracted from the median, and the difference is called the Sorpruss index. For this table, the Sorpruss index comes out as 0.005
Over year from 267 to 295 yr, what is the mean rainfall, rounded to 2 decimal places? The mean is 2.45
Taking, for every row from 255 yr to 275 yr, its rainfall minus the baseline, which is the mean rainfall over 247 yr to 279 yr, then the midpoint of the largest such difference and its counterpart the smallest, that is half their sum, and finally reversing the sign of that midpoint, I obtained -0.12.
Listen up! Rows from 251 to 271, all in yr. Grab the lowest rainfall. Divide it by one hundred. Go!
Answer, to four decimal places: 0.0195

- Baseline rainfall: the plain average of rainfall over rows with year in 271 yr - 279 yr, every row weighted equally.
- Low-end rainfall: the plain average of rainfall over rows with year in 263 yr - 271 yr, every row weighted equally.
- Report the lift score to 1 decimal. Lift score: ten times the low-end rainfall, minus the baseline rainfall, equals 20.1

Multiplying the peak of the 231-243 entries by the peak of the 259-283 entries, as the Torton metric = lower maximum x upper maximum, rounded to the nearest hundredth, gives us 4.98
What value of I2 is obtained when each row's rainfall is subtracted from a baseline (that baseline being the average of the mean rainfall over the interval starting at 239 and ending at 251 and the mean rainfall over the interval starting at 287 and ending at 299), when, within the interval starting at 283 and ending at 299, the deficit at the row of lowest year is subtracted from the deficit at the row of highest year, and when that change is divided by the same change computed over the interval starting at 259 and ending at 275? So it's -0.8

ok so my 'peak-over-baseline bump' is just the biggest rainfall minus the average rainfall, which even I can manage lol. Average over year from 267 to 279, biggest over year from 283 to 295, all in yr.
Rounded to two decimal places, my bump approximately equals 0.16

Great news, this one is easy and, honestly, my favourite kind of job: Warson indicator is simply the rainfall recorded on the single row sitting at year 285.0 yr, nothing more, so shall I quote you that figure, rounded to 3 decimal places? 2.539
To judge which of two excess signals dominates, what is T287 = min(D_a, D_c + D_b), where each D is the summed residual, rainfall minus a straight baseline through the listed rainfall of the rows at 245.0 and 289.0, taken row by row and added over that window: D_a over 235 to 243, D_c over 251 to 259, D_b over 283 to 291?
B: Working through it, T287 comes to 0.58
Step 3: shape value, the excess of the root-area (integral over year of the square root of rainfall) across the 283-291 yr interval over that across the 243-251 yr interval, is 2.4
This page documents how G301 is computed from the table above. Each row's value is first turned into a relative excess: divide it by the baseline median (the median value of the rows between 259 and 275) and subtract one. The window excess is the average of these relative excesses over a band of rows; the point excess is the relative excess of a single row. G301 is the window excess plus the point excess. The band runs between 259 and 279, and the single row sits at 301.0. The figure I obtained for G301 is 0.12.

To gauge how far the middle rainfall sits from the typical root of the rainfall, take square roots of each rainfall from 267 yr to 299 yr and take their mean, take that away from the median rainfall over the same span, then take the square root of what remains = 0.94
